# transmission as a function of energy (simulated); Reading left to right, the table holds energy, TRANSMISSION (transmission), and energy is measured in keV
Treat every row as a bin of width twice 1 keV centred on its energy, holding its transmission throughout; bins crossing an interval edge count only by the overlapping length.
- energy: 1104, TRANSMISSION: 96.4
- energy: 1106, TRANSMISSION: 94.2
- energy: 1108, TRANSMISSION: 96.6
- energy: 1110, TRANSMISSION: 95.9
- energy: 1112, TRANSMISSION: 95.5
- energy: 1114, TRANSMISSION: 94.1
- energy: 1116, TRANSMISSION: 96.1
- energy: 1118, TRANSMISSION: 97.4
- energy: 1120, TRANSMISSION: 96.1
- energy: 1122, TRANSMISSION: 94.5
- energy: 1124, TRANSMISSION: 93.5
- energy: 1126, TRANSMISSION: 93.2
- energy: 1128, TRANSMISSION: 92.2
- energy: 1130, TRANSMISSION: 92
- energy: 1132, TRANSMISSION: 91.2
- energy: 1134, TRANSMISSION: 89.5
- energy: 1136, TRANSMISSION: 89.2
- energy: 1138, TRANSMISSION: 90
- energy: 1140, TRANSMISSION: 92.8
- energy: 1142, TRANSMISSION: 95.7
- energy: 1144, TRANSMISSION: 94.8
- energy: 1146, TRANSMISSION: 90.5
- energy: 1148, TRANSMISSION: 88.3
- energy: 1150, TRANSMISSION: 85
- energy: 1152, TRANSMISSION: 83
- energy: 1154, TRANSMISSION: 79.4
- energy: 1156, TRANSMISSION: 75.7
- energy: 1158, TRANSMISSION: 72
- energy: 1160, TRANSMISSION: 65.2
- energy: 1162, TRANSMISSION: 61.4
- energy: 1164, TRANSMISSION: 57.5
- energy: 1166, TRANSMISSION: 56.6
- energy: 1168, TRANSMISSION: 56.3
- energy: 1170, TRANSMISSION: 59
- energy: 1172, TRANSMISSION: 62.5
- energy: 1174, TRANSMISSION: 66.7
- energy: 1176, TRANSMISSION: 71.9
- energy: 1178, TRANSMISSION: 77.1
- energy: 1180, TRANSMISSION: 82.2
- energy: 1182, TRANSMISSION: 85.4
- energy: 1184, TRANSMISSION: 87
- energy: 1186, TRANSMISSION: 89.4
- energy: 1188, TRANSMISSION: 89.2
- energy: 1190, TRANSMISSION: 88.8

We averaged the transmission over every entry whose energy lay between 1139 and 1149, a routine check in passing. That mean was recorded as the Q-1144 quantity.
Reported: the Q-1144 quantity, 92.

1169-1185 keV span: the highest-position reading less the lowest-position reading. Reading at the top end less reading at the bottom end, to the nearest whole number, 28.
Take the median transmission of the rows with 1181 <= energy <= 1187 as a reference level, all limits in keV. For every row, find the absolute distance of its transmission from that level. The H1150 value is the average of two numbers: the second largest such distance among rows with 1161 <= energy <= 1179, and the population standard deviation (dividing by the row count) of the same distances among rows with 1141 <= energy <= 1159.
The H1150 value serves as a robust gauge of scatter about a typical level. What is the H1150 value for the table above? 17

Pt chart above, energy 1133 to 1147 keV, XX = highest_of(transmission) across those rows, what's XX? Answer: 95.7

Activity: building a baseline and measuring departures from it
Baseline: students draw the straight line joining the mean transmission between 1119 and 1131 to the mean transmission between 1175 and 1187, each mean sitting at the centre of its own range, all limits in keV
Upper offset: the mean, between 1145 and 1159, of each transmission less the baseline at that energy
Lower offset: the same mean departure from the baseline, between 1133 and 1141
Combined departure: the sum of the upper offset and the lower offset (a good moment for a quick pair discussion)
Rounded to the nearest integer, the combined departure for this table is -7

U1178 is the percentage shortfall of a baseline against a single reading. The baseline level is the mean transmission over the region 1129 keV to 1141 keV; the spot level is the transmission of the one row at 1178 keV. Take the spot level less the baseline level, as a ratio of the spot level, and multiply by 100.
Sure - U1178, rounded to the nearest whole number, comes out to -18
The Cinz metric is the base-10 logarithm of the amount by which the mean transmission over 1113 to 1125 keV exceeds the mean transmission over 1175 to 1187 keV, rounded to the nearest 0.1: 1.1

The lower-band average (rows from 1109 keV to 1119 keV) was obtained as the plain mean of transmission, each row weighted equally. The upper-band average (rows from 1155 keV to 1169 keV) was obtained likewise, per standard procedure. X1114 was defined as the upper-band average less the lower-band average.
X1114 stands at -32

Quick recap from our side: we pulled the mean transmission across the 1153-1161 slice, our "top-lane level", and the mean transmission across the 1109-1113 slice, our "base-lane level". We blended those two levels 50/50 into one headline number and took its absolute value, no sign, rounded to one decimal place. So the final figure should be 84.4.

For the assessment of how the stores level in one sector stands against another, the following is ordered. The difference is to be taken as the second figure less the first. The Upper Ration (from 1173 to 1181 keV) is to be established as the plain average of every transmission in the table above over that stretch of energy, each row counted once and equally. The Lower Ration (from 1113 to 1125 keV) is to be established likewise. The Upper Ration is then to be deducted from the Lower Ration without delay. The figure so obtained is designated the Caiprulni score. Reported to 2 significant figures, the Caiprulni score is 21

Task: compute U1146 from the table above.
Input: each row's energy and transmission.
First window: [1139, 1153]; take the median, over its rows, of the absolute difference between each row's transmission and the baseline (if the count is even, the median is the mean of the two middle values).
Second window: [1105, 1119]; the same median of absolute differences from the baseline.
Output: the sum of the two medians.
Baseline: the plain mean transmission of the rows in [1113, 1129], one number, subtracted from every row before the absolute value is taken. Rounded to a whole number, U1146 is 5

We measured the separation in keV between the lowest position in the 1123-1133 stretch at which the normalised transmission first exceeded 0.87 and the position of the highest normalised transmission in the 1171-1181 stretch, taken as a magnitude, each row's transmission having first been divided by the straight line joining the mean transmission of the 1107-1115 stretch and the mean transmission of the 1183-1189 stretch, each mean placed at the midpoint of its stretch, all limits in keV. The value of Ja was 56 keV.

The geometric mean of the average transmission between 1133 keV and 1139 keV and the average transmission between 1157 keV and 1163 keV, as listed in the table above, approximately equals 77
